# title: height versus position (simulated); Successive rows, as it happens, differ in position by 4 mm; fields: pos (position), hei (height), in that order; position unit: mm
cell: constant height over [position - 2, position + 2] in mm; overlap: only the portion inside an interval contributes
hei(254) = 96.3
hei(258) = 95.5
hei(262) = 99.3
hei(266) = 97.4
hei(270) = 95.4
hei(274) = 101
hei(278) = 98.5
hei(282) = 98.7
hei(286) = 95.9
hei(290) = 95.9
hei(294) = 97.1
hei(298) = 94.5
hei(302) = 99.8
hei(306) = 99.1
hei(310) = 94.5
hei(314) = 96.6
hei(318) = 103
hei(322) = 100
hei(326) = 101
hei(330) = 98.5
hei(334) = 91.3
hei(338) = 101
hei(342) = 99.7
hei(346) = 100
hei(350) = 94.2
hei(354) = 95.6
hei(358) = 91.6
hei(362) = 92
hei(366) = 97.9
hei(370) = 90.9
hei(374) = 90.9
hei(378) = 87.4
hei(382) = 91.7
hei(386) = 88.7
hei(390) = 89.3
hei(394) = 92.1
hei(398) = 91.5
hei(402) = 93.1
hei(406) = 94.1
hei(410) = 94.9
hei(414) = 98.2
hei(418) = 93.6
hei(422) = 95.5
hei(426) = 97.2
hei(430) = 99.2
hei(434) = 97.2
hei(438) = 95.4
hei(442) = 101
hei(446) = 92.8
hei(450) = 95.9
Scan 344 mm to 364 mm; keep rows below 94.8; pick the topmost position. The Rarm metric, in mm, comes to 362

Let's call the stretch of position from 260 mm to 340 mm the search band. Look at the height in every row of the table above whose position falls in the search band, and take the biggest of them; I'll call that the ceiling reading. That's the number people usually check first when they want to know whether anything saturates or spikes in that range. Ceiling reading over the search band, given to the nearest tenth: 103.0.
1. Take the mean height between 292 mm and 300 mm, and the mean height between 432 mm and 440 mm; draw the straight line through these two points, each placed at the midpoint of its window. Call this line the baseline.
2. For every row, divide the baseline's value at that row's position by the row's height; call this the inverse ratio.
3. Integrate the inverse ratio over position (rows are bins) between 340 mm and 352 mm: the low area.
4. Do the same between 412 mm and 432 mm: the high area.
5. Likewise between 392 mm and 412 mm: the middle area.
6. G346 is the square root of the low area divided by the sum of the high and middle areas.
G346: 0.54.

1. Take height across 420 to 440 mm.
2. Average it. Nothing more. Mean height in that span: 97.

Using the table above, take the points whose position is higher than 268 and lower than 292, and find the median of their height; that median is 97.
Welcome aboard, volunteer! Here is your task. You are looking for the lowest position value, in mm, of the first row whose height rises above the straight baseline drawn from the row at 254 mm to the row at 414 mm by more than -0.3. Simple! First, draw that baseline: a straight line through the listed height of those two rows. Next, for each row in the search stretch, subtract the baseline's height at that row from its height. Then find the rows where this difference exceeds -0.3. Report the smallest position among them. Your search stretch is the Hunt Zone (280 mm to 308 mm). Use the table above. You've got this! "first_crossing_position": 282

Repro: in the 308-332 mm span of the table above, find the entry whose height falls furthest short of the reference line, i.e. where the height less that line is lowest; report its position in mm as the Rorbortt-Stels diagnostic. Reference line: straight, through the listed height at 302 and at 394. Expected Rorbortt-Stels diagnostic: 310 mm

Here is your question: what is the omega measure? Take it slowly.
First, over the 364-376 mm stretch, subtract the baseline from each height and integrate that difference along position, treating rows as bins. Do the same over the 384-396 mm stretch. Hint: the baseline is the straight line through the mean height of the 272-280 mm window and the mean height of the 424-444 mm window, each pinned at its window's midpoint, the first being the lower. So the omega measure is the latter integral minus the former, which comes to -36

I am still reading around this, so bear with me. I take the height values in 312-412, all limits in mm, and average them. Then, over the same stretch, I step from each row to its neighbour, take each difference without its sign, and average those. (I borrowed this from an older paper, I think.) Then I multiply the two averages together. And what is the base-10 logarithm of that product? 2.47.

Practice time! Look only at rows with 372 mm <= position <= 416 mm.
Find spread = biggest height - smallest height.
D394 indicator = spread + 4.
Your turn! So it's 15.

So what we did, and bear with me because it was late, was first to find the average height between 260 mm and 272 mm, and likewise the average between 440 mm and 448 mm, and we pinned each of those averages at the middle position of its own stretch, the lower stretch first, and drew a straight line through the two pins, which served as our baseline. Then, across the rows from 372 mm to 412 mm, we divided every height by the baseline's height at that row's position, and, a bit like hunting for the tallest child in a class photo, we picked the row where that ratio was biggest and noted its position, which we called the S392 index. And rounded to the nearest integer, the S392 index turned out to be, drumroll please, 410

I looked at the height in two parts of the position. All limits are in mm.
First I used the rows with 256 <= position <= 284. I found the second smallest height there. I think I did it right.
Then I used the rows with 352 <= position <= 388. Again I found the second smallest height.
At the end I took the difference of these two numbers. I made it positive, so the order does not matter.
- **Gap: 6.8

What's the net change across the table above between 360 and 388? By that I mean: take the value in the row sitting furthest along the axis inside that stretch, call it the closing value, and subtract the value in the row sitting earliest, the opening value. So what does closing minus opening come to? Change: -3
